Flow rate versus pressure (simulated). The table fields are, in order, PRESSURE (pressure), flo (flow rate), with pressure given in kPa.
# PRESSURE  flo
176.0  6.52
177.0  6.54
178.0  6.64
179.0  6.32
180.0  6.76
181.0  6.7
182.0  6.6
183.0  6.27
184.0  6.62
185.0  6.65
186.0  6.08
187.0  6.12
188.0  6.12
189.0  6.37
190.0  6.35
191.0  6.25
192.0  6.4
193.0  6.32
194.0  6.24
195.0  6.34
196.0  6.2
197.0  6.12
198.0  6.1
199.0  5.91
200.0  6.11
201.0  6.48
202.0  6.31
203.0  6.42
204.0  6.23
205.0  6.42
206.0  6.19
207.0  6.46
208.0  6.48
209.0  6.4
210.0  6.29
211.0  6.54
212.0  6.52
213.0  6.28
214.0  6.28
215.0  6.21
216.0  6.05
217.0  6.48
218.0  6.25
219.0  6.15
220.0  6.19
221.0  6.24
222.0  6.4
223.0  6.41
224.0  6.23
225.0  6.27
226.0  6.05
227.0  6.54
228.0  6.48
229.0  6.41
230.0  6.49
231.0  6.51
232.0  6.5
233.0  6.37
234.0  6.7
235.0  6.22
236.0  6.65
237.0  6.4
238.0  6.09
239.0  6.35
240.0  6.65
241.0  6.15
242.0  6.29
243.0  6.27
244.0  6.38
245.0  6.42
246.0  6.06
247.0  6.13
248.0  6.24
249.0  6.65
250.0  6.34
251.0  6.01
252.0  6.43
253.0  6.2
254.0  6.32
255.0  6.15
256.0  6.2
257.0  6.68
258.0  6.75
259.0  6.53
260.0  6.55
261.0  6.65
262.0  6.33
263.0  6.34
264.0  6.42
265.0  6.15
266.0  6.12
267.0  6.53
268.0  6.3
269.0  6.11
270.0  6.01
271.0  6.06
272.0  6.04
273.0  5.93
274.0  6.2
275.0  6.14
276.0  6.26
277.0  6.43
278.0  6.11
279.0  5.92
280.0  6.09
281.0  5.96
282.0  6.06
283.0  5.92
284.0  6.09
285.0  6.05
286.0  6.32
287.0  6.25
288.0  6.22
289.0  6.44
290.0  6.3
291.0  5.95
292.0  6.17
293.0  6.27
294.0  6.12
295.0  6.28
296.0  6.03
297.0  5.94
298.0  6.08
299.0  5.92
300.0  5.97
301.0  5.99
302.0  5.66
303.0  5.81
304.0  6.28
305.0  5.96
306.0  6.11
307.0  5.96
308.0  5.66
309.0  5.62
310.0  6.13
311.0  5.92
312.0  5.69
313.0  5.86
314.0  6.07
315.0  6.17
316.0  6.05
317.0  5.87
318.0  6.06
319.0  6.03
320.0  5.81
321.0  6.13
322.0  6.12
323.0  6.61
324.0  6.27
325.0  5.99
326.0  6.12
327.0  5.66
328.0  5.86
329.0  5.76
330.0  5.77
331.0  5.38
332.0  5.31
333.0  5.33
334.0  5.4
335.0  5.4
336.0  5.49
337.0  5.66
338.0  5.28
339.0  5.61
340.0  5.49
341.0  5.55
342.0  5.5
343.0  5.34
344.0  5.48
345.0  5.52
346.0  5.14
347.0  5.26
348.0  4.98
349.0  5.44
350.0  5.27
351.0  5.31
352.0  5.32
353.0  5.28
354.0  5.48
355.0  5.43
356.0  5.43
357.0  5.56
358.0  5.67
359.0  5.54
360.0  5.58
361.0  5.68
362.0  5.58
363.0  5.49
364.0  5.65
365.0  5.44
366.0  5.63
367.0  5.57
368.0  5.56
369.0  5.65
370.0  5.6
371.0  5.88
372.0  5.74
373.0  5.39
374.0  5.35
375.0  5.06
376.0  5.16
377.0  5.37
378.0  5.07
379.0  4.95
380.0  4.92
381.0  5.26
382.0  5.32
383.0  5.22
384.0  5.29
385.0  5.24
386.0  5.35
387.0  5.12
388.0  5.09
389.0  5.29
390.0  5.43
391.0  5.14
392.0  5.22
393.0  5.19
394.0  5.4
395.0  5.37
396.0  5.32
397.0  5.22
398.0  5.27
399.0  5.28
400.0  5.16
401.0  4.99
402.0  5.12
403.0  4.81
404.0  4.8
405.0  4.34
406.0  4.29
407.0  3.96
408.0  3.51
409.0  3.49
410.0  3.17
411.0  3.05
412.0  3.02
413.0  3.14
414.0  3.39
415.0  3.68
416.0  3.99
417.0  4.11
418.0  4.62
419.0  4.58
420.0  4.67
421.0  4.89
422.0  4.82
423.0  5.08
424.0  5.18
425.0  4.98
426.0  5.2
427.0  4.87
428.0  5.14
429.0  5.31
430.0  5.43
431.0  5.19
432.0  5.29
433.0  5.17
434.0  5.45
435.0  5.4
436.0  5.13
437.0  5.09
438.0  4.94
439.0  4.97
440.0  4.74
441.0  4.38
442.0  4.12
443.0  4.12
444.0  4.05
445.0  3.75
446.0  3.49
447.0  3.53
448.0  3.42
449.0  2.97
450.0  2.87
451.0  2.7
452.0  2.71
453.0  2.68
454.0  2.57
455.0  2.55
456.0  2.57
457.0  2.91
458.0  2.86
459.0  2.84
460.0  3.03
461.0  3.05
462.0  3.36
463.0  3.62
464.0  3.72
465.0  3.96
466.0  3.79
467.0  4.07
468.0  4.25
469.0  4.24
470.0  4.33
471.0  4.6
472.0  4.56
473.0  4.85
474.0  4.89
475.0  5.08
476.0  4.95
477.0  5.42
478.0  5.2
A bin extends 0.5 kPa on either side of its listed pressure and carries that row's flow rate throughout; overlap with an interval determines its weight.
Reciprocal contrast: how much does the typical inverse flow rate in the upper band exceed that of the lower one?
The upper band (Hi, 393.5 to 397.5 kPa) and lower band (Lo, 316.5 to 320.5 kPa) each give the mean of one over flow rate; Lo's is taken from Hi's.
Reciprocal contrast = 0.019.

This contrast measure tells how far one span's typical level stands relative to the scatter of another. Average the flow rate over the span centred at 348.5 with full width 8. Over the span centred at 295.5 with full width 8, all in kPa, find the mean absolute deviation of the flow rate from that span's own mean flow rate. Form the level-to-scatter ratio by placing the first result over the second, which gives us 49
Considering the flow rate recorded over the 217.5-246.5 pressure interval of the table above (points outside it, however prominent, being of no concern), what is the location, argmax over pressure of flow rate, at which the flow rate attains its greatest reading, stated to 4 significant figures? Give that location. 234.0 kPa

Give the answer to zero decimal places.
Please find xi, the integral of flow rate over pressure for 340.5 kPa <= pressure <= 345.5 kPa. 27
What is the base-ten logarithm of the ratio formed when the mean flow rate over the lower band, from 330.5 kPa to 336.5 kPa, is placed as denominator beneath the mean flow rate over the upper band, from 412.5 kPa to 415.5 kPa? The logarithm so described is -0.20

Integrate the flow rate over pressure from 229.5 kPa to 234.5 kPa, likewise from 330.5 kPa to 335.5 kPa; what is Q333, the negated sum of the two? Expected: -59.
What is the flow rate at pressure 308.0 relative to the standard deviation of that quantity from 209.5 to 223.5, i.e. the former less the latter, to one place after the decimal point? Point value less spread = 5.5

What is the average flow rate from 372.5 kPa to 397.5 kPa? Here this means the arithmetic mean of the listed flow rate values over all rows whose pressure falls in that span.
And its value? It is 5.2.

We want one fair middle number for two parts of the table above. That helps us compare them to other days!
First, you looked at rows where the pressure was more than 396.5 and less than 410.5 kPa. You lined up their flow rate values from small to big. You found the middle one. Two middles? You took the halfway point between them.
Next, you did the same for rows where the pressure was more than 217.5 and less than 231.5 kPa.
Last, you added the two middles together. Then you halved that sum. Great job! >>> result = 5.57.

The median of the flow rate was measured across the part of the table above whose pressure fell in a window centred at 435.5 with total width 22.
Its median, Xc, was 5.0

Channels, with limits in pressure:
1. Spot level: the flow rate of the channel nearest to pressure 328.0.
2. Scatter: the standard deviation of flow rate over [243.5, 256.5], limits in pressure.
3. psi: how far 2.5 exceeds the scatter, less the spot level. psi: -3.5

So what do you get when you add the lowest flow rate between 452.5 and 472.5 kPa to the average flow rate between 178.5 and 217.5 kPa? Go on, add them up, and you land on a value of 8.9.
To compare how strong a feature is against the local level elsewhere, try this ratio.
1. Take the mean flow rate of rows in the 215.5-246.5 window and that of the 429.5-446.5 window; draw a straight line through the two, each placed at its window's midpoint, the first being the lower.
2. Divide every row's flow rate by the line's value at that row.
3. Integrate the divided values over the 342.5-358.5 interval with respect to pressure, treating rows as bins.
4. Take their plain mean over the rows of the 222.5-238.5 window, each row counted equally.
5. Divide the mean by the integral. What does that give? 0.064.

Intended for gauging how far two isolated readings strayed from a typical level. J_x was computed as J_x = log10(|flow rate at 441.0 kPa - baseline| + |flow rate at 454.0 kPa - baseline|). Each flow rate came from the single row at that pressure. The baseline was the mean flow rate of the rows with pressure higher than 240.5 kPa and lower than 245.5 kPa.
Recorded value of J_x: 0.75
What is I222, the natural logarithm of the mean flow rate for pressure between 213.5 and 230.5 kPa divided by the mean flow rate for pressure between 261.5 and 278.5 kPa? 0.02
